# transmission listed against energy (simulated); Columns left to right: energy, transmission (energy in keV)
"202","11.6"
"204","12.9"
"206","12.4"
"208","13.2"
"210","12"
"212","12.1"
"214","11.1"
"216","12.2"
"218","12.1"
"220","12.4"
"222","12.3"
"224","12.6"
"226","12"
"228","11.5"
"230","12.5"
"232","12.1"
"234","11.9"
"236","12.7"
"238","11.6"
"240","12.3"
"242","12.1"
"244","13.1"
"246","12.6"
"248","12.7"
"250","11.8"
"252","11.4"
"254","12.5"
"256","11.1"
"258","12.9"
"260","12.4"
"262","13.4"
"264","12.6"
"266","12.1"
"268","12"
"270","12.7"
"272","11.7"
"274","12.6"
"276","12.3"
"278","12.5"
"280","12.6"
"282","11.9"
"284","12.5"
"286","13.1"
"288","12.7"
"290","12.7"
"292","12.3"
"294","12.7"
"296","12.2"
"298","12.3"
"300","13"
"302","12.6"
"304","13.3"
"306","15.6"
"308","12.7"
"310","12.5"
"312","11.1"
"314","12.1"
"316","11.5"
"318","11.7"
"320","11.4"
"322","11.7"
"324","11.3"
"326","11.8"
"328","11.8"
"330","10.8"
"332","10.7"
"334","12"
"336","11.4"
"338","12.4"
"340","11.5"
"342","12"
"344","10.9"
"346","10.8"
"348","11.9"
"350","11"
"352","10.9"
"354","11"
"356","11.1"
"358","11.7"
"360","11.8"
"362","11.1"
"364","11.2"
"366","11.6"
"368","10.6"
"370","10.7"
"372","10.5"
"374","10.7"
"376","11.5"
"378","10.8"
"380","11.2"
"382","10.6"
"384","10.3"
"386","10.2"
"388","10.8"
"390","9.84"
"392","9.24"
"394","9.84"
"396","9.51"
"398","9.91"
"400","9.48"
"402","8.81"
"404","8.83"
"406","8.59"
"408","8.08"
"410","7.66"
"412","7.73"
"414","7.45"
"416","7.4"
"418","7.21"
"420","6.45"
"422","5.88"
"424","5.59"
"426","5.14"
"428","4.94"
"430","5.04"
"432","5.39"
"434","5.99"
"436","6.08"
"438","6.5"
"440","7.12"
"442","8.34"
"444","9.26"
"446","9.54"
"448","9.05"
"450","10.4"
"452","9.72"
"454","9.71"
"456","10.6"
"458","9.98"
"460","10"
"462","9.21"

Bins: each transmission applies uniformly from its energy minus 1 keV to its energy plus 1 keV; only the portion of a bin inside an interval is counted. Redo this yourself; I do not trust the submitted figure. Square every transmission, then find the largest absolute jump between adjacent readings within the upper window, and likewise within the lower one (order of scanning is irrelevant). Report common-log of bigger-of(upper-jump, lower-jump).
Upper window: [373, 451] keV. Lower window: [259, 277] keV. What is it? 1.42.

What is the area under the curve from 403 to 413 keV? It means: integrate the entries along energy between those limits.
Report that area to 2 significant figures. 82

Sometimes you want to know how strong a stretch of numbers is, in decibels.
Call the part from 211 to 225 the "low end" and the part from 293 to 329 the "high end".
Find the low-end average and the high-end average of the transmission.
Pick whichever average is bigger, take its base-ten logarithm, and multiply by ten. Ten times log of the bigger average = 10.9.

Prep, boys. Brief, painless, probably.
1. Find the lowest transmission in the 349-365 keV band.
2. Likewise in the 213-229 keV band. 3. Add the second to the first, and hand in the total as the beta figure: 22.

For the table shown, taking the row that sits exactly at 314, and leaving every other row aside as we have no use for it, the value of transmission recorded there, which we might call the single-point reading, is 12.1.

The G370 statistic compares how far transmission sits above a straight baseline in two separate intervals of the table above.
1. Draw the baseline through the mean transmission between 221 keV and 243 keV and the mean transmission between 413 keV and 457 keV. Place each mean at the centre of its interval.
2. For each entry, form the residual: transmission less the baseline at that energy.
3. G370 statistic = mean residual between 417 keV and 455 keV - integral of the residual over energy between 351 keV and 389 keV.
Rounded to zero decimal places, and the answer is -78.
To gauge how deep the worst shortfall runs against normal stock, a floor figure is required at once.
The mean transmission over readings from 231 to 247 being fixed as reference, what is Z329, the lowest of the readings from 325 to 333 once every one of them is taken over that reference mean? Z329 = 0.87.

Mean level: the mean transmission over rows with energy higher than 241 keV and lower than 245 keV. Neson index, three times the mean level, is 38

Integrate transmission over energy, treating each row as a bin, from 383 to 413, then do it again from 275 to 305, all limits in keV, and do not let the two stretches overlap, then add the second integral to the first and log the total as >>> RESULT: 655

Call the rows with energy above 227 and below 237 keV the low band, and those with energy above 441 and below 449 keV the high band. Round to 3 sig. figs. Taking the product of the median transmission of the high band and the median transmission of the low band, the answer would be 111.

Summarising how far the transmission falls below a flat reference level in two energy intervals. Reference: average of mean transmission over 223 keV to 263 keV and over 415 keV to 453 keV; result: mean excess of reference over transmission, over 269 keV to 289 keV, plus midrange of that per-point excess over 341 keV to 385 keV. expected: -4.2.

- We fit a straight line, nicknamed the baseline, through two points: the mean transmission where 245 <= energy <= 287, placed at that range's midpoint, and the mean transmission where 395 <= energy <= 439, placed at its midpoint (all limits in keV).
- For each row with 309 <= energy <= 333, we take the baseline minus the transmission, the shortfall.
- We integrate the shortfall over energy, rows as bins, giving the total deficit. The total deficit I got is -26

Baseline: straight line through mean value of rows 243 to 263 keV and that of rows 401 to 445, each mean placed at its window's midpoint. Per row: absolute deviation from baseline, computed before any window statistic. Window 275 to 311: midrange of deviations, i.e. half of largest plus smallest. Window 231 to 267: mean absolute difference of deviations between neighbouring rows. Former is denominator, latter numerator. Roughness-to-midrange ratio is 0.21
